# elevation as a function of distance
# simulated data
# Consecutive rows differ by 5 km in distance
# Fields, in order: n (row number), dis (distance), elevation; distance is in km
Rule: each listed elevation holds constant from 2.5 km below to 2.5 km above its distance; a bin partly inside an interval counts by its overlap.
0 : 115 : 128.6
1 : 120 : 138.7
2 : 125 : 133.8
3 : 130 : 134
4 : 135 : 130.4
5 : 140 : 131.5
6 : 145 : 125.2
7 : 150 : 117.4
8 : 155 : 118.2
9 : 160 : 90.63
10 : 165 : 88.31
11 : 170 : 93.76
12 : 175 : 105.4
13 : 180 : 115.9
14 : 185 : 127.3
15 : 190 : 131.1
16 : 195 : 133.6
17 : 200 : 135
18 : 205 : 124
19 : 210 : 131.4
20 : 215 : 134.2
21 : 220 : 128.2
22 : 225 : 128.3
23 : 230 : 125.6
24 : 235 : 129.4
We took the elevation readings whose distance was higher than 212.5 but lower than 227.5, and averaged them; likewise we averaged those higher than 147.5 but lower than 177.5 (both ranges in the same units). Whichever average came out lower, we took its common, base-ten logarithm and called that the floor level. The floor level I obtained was 2.01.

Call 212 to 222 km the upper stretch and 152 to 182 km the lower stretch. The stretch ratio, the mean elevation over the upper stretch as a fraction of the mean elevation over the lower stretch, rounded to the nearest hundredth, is 1.29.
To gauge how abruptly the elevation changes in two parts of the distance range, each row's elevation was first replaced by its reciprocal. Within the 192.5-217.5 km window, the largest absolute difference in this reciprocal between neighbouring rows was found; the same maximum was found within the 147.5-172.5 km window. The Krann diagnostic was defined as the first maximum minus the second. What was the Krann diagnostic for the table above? -0.0019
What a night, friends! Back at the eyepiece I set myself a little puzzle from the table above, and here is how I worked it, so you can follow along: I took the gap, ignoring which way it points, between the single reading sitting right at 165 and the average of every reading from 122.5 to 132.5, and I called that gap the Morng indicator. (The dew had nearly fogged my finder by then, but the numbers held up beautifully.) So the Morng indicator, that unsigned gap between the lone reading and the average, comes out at 46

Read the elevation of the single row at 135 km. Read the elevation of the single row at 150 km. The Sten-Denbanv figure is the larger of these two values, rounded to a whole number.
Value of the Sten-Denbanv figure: 130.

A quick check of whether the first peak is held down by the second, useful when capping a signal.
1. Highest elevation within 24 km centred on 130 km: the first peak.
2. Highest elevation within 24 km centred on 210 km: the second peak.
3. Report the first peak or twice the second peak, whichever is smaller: 139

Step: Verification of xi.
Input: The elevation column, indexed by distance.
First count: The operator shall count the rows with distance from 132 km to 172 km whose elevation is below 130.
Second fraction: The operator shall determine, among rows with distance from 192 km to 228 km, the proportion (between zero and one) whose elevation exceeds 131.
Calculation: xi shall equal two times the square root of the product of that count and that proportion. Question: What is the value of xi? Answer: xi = 3.7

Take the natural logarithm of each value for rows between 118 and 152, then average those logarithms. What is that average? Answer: 4.87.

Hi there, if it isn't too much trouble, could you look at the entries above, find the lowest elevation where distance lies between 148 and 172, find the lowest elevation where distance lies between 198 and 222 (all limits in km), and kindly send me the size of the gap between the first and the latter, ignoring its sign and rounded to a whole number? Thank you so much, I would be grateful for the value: 36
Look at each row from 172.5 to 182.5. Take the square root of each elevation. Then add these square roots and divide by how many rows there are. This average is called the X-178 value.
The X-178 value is 10.5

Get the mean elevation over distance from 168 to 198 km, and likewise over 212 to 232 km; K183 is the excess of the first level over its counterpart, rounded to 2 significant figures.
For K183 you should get -11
